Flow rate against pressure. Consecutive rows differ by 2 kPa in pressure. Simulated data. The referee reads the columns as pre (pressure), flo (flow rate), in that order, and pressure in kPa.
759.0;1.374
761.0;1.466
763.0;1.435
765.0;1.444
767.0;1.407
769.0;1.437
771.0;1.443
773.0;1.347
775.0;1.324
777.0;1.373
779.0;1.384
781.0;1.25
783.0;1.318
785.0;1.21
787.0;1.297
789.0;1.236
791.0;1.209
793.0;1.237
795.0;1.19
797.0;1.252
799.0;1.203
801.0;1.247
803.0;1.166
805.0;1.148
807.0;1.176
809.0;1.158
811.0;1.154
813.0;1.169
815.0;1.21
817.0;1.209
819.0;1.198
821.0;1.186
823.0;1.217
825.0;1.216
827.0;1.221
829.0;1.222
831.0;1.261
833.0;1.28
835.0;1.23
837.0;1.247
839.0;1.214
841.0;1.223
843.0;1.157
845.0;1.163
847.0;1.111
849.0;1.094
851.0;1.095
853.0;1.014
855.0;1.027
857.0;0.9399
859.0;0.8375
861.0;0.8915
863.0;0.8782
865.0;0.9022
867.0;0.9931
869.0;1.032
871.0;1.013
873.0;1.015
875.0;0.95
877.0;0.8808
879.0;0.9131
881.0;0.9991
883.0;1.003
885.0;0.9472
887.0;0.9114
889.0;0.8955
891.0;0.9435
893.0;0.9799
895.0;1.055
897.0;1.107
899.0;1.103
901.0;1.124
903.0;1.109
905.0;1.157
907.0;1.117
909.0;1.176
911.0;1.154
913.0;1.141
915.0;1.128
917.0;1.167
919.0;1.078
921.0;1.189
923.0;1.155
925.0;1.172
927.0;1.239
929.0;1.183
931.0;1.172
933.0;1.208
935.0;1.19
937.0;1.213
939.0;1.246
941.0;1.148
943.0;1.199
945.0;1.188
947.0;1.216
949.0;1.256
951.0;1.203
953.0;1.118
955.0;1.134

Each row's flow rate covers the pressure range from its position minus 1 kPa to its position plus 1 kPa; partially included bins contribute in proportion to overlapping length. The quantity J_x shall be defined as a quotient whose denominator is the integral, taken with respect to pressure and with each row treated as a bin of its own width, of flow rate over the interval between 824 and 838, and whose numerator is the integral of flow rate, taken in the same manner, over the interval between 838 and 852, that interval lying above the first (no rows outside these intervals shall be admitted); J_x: 0.93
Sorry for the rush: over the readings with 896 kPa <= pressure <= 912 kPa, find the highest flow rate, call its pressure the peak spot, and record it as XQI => 909.0 kPa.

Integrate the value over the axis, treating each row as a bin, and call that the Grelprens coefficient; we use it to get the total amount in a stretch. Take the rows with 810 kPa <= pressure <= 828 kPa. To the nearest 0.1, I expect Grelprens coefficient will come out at 21.6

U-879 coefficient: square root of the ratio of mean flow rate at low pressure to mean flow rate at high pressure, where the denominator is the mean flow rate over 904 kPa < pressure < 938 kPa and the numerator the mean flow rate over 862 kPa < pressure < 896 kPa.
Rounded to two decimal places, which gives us 0.91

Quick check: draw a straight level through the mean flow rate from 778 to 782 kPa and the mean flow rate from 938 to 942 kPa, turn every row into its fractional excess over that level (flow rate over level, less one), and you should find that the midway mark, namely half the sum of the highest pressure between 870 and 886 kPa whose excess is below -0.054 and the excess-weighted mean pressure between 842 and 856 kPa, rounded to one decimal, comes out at 867.6 kPa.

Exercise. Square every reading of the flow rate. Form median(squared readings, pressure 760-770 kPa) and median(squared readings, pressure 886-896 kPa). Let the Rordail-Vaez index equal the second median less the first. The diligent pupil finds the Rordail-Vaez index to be -1.2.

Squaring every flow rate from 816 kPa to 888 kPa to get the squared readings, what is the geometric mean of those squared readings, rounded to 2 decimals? 1.14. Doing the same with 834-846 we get 1.45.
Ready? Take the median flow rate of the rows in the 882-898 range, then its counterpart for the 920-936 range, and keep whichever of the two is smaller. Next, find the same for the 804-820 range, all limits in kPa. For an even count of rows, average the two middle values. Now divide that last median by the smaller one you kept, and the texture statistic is 1.217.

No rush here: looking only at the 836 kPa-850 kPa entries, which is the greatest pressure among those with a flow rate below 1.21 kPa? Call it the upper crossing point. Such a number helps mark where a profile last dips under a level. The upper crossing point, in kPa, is 849.0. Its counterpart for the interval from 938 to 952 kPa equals 951.0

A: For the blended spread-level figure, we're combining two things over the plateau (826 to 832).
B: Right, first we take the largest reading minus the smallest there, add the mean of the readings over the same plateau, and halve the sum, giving 0.637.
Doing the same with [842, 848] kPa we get 0.598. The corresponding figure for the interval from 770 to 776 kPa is 0.745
